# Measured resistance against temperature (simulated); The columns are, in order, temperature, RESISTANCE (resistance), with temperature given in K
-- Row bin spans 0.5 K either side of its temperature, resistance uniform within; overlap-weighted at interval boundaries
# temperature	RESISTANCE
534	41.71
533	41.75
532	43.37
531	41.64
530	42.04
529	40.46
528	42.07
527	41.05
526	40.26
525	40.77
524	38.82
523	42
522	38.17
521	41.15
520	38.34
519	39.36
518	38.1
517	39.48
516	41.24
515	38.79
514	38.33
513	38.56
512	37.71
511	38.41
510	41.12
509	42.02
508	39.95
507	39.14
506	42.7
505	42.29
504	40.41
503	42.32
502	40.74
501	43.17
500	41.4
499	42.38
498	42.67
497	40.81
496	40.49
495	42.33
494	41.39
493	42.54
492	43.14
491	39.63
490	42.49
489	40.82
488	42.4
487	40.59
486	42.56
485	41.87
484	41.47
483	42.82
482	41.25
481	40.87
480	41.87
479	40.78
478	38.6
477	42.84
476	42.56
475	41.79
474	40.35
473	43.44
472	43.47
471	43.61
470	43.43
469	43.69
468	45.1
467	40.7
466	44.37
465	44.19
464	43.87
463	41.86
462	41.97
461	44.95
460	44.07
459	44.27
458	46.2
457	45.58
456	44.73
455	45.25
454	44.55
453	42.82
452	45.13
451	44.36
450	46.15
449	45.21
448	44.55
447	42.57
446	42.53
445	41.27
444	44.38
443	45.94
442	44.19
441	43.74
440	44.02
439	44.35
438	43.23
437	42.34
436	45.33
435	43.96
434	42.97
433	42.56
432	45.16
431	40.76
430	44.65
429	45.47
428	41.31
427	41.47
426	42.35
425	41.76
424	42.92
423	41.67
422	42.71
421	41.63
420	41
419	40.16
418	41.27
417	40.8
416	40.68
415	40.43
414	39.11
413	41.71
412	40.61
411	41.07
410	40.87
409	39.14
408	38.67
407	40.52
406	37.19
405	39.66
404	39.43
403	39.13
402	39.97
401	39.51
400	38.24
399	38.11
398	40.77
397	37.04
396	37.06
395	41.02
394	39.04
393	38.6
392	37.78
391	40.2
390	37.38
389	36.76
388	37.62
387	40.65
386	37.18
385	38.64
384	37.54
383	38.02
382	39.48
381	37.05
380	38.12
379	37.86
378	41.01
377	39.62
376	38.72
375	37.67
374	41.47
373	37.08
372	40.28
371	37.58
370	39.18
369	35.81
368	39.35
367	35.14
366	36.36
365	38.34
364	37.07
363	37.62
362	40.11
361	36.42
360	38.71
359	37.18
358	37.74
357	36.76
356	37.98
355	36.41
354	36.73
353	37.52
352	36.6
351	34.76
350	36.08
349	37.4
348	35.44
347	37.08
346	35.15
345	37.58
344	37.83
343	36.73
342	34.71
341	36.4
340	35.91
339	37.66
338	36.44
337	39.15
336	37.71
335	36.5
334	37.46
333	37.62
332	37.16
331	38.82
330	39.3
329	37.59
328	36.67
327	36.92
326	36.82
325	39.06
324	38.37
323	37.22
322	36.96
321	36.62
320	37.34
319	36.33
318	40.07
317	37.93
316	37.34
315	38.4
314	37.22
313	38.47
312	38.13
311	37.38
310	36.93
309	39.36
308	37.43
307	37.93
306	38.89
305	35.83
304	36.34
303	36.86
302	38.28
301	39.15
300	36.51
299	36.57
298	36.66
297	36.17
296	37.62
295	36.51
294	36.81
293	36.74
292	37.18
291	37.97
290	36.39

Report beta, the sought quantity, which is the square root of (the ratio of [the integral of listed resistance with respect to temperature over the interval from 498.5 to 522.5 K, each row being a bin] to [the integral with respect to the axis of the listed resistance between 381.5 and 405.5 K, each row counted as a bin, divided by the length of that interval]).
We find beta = 4.99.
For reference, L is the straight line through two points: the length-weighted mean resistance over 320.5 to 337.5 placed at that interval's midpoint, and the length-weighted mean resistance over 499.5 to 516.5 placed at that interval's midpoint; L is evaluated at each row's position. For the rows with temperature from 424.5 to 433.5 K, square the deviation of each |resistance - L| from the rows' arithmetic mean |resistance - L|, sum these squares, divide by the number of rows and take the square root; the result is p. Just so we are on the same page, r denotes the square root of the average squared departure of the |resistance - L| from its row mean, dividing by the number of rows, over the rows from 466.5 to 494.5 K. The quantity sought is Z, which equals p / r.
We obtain 1.37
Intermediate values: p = 1.67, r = 1.2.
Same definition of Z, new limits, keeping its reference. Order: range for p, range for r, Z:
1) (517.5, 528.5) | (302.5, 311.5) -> 1.33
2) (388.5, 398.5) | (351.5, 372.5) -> 0.91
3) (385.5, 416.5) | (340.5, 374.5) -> 0.77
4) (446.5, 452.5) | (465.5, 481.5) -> 0.75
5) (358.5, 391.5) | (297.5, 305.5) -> 1.57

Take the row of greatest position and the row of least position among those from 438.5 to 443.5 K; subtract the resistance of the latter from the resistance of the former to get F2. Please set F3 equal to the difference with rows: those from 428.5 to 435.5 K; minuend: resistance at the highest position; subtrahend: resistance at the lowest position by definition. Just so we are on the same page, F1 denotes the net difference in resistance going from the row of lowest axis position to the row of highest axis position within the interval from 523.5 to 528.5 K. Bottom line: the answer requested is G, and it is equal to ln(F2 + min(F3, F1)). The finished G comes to -2.5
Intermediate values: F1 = 3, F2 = 1.6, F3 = -1.5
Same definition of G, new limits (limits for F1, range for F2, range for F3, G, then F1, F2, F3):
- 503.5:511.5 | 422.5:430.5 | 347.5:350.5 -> 0.0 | -2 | 3.0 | 0.6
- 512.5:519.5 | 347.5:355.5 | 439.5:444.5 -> 0.3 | 1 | 1.0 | 0.4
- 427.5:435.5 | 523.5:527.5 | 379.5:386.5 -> 0.3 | 3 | 2.2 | -0.9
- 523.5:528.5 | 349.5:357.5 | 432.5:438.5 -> 0.3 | 3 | 0.7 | 0.7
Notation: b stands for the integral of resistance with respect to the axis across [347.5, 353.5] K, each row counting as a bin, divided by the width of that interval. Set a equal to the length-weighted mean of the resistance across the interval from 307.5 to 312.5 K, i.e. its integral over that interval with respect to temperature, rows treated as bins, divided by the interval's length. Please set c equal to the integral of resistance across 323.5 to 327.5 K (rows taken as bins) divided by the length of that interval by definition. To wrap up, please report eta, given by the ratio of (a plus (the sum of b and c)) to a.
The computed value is 2.96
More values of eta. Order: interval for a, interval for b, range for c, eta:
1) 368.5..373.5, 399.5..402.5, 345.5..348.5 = 2.98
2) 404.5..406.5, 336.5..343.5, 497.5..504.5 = 3.05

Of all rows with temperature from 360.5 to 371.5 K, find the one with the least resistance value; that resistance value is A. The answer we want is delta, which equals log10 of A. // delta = 1.55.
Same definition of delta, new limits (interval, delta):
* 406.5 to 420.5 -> 1.59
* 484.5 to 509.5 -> 1.59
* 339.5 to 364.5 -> 1.54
